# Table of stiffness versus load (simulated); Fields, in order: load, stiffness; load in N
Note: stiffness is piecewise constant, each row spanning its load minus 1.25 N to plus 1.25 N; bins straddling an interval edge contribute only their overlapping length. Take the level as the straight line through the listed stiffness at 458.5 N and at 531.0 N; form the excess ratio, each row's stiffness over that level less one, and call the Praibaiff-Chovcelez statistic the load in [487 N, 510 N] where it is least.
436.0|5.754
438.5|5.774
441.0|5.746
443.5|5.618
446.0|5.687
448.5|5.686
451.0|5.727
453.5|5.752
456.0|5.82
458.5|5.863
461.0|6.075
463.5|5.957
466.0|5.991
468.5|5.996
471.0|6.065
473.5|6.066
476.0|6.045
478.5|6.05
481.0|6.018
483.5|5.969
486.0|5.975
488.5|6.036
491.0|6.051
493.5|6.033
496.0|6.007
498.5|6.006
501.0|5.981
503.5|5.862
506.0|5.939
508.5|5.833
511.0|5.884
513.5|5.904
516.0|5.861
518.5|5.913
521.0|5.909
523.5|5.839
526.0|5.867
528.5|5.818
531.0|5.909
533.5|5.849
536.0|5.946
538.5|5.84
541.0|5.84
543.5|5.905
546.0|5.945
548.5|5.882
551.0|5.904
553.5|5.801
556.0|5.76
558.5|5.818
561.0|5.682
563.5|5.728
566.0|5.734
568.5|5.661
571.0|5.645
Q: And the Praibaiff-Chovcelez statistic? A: 508.5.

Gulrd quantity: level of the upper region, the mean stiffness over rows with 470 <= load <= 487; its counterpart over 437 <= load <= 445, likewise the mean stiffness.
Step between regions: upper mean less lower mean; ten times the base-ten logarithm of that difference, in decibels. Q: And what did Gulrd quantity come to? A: -5.0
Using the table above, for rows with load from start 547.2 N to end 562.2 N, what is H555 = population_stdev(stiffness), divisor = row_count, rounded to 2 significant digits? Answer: 0.074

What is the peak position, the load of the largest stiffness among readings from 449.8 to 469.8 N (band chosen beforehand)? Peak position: 461.0 N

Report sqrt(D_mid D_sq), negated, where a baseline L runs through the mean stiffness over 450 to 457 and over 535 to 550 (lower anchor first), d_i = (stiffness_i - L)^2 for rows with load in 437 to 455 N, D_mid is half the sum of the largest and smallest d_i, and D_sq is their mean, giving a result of -0.006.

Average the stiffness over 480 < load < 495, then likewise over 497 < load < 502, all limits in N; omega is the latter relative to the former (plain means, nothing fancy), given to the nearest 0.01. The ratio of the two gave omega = 1.00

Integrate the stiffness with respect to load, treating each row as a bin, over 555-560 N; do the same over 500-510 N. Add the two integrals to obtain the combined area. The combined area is 88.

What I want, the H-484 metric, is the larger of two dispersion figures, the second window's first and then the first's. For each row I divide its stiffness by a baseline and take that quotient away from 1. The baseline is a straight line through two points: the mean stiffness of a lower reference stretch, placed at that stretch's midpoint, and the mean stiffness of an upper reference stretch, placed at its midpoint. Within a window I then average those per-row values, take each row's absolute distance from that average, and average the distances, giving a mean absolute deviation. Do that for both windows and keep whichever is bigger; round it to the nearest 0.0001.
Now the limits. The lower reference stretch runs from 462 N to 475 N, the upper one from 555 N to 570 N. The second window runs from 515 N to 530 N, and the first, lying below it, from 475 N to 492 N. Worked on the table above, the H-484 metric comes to 0.0048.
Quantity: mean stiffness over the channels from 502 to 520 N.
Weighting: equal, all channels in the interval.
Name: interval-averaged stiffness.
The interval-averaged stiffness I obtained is 5.89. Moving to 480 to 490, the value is 6.00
